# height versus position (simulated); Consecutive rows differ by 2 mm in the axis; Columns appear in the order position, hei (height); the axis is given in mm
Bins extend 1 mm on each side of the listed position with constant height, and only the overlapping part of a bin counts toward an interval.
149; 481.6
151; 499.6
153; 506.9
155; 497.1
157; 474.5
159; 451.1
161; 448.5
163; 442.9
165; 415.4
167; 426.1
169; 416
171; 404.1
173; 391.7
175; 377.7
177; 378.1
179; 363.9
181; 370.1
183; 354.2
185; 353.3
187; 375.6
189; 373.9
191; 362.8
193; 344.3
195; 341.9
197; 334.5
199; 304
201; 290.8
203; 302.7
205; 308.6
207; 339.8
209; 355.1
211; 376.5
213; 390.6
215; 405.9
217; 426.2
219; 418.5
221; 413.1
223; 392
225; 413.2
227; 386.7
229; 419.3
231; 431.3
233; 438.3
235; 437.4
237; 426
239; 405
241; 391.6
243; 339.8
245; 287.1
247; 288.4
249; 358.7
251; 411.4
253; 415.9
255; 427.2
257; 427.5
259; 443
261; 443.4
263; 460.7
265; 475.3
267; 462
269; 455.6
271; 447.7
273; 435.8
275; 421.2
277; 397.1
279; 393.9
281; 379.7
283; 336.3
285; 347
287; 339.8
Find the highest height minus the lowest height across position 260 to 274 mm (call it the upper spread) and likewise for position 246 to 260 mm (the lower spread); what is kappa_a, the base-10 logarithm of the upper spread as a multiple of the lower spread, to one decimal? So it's -0.6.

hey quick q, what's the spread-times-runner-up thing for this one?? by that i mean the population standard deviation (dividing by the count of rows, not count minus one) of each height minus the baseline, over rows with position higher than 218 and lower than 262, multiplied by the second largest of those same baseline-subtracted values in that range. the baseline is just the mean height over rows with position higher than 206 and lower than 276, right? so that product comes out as 1546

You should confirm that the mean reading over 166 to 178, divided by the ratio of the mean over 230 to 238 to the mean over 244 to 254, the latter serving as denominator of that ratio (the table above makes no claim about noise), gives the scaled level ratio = 324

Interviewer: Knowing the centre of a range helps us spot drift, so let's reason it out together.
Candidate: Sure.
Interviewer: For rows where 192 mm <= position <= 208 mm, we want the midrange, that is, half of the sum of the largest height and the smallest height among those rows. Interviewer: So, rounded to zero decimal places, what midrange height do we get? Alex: 318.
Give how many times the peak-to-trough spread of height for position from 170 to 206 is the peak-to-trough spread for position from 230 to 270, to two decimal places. 0.60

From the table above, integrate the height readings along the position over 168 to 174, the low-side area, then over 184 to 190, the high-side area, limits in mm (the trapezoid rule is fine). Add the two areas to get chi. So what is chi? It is 4629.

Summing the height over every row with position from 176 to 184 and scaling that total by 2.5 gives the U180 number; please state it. 3666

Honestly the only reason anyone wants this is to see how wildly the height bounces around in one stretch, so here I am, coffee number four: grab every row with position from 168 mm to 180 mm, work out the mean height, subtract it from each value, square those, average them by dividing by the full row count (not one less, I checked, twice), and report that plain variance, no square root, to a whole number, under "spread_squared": 307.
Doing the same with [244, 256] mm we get 3431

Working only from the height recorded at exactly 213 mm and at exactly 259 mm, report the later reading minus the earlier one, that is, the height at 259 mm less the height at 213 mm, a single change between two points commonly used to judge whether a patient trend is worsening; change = 52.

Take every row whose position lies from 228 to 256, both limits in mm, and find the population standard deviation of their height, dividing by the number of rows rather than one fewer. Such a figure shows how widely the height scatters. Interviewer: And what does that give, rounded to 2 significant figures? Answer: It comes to 50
